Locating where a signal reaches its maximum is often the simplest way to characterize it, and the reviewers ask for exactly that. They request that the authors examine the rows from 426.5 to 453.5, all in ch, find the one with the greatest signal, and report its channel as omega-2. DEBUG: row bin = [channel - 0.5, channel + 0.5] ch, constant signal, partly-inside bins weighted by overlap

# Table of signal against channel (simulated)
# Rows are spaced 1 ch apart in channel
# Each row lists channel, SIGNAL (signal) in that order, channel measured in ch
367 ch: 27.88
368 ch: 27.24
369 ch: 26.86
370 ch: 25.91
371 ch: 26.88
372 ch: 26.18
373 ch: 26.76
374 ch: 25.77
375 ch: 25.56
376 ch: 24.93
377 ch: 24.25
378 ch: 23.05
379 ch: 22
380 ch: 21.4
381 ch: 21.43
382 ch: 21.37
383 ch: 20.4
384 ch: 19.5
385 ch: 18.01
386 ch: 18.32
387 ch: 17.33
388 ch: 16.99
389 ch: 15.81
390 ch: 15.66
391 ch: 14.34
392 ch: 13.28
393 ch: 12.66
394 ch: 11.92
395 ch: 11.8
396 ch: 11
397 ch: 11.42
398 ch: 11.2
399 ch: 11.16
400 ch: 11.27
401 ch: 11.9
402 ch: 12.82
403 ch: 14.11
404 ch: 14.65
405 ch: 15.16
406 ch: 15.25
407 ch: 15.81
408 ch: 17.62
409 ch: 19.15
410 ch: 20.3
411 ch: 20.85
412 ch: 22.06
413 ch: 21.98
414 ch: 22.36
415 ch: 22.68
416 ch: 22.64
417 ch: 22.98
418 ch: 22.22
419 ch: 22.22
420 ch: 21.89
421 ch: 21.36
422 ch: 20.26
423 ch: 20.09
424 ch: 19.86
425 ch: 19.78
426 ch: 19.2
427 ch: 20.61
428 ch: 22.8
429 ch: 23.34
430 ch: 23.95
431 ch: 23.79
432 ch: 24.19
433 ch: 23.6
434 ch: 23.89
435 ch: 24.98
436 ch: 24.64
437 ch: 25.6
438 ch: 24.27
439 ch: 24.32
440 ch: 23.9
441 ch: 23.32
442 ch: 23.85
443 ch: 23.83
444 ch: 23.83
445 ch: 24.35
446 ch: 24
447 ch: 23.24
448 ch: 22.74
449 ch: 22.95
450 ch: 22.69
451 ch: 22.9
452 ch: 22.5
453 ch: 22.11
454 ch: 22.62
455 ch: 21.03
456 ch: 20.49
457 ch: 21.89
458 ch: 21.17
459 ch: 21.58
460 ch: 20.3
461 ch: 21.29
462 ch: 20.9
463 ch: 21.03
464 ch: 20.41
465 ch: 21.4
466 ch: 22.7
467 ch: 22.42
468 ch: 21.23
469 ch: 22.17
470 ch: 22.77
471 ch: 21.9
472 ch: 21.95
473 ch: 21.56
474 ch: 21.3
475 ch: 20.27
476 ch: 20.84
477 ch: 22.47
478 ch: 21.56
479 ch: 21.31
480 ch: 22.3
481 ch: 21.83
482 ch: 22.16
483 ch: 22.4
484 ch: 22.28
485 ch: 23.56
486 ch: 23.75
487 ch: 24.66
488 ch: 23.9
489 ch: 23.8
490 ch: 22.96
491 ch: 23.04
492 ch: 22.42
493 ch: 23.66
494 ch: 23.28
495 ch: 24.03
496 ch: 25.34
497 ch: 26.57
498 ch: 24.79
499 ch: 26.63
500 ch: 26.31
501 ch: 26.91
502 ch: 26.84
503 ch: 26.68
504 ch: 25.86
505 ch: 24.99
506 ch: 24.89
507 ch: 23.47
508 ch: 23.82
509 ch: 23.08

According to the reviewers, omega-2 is 437 ch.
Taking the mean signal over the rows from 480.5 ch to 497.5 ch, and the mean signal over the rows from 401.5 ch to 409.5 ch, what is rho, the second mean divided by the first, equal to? 0.66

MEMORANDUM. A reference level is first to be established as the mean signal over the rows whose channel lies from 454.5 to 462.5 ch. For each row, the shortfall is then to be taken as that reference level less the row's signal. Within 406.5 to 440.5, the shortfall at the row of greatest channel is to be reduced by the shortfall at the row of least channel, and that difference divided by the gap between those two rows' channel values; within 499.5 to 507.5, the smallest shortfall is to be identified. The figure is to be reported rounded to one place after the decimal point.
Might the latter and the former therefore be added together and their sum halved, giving -3.0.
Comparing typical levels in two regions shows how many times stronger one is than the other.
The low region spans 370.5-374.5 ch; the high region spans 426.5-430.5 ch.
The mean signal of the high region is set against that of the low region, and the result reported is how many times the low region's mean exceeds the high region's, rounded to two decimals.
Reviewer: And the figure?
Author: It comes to 1.16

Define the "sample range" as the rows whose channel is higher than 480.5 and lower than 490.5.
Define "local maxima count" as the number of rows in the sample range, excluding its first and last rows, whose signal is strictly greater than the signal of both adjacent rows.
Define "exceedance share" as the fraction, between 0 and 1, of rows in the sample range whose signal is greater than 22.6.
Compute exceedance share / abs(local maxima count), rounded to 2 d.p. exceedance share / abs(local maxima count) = 0.30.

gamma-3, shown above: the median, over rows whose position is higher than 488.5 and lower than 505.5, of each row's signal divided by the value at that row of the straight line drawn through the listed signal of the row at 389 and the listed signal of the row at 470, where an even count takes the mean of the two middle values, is 0.98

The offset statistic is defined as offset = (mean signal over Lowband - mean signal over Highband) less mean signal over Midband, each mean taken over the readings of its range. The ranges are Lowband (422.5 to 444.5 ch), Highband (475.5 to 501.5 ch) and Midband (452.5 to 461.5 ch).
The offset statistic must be -21.9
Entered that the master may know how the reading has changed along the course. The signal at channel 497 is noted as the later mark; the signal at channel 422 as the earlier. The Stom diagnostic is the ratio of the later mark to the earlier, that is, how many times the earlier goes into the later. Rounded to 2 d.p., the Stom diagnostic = 1.31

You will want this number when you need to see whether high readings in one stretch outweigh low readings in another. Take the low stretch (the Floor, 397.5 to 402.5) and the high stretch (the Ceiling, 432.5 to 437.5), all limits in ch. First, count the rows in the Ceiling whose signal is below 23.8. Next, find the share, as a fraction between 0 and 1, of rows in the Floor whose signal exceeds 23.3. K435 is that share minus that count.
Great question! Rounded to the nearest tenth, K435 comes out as -1.0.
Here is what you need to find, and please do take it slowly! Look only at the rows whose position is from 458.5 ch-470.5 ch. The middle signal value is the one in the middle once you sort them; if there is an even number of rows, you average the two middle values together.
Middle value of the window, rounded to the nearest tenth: 21.3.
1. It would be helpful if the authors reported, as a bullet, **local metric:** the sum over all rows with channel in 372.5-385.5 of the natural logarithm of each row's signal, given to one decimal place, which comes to 40.5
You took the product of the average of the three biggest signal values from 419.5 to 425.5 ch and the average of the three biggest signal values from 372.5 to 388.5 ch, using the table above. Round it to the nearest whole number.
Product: 551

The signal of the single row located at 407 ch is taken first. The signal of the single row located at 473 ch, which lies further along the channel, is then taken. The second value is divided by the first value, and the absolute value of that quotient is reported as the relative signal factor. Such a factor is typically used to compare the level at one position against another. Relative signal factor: 1.4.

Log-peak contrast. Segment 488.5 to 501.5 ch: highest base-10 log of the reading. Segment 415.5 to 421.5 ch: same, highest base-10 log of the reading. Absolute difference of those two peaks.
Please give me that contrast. 0.07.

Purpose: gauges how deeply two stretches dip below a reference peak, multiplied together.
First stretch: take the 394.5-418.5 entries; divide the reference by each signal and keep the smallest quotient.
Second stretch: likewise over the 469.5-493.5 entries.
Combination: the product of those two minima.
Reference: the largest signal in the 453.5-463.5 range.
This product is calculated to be 0.903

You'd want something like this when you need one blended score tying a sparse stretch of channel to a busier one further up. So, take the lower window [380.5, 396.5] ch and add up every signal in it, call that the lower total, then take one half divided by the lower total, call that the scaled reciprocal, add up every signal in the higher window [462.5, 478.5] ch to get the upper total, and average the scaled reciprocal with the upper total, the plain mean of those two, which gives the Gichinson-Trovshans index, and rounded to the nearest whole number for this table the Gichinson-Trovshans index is 173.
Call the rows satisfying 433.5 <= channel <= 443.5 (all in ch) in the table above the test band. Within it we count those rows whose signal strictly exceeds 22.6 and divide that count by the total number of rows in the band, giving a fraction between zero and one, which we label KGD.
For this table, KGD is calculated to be 1.0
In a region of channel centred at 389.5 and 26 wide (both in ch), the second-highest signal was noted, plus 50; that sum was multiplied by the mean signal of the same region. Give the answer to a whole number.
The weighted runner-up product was 1181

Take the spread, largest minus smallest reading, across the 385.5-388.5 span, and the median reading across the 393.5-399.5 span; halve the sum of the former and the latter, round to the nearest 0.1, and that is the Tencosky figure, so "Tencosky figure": 6.3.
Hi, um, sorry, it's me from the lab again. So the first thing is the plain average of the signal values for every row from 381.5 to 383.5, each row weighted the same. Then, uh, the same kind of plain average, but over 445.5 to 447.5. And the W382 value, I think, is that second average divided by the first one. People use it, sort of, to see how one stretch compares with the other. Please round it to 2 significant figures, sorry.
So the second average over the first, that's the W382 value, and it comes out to 1.1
